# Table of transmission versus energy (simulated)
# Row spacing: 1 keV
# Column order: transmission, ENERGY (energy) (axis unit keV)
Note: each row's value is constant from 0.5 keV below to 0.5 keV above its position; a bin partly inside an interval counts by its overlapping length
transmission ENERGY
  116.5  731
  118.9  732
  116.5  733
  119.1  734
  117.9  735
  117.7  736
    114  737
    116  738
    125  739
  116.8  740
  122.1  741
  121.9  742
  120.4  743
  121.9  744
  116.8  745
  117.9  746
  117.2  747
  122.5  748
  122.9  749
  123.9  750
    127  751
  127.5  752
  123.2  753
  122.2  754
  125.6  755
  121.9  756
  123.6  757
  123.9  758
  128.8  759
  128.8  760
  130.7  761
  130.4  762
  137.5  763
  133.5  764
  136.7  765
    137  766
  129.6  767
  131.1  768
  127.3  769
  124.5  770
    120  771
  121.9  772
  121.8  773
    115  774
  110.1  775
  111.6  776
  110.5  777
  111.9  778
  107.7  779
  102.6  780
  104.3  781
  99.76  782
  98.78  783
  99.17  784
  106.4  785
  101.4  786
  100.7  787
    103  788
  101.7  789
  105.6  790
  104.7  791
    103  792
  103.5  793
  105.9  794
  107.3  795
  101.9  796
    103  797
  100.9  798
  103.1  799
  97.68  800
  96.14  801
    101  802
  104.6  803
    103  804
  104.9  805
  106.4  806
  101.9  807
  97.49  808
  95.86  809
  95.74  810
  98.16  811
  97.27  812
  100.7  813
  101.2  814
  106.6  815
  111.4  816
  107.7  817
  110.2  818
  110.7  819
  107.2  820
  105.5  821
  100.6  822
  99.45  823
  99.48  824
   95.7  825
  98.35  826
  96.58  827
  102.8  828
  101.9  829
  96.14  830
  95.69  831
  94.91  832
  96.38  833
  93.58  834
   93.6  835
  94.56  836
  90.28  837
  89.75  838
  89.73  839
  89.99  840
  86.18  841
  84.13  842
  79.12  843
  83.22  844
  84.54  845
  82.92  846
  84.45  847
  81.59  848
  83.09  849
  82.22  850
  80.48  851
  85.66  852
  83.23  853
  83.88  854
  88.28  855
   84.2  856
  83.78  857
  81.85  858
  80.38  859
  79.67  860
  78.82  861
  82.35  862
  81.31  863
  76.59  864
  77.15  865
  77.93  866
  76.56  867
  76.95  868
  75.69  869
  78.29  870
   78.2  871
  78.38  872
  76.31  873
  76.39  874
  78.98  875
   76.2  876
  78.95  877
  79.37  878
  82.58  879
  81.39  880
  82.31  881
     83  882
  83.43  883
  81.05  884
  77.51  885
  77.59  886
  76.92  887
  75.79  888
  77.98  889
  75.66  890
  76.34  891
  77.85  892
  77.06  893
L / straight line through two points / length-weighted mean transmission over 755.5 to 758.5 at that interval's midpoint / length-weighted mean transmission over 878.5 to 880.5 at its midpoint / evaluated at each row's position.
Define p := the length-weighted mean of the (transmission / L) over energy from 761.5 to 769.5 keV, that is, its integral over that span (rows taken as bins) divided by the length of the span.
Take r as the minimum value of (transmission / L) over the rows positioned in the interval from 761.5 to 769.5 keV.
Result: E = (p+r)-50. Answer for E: -47.8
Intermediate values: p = 1.10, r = 1.07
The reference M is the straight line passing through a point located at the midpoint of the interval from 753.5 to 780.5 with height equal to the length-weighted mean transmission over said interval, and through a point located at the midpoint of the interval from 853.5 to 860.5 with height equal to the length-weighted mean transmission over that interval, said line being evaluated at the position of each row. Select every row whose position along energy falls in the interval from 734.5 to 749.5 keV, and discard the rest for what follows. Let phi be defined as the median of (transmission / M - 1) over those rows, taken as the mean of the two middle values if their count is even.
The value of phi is -0.11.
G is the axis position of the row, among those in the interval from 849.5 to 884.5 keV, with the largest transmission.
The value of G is 855 keV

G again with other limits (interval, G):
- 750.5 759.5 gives 759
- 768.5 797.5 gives 769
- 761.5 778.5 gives 763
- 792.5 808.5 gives 795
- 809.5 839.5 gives 816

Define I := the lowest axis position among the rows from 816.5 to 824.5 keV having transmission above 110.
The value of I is 818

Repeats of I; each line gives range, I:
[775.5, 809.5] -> 776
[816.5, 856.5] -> 818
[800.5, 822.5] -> 816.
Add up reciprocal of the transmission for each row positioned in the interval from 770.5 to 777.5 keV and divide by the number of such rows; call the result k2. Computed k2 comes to 0.009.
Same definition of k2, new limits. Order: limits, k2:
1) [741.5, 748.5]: 0.008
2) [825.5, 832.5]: 0.010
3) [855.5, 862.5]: 0.012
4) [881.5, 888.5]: 0.013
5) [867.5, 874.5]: 0.013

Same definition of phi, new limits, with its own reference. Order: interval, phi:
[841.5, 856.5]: -0.04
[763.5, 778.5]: 0.01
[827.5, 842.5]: 0.01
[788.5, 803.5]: -0.07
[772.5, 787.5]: -0.09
